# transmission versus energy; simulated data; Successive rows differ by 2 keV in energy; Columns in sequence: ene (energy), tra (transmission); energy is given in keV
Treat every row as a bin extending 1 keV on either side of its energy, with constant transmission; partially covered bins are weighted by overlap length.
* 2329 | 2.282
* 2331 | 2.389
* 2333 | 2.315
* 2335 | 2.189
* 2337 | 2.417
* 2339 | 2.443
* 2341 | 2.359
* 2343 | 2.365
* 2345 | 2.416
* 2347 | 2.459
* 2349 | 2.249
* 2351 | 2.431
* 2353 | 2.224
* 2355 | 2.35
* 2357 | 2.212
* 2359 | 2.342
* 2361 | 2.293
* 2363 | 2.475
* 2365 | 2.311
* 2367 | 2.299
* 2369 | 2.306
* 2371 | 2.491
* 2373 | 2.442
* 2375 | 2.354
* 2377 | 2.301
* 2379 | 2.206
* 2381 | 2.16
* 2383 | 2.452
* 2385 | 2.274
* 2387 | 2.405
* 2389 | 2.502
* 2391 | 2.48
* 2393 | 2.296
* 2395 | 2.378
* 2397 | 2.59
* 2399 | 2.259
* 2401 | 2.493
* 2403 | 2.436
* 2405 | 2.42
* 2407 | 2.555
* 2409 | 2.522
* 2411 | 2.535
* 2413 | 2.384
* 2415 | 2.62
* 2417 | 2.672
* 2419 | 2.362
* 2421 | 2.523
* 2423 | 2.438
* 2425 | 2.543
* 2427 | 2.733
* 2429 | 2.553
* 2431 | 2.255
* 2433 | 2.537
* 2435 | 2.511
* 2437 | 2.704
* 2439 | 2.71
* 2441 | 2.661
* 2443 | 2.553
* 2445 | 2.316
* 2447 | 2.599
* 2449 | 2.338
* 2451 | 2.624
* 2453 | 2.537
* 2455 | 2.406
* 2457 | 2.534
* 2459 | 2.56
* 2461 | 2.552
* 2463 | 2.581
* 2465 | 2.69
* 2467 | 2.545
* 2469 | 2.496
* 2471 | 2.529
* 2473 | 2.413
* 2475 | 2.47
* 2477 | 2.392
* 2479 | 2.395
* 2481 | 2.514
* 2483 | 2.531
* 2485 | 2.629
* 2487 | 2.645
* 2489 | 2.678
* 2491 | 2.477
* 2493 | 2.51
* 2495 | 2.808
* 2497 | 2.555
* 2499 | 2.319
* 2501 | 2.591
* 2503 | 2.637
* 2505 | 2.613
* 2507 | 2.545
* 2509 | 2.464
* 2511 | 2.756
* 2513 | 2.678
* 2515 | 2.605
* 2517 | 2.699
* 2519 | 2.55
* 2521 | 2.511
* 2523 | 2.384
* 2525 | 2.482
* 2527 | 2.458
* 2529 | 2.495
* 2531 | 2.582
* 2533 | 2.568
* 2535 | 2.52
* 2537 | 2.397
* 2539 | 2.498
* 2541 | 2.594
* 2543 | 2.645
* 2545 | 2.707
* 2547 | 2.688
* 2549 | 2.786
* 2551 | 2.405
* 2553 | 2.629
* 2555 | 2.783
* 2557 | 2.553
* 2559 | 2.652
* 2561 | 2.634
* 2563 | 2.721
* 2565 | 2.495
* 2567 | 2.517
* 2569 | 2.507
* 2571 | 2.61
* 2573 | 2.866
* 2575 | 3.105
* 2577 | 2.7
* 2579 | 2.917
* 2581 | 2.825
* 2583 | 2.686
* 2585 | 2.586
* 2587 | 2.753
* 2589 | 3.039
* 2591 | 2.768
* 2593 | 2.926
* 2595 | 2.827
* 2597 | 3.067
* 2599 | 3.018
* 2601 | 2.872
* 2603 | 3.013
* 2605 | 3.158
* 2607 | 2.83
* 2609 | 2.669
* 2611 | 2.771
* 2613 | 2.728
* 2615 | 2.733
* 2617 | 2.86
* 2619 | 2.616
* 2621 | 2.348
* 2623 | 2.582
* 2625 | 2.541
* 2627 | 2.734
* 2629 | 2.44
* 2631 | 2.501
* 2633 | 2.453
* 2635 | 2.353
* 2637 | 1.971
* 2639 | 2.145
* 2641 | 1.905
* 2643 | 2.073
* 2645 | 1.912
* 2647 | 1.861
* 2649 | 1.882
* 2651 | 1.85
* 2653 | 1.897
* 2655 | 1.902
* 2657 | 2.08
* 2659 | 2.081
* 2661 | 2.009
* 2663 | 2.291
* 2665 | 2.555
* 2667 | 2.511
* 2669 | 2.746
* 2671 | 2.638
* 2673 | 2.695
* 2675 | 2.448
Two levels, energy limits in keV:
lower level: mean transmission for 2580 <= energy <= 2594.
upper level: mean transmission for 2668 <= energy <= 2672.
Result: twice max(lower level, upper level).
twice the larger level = 5.60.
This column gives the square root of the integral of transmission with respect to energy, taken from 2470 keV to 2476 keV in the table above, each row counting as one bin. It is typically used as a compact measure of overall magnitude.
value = 3.85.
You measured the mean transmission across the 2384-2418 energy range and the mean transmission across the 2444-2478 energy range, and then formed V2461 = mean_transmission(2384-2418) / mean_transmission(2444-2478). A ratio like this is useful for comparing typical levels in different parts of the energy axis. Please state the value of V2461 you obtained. 0.98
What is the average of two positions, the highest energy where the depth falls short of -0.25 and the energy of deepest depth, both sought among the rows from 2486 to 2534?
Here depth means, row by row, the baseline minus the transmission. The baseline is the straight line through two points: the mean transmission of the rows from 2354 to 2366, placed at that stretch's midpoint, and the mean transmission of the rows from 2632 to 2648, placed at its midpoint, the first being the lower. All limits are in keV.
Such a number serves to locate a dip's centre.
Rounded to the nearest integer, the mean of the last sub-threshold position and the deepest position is 2516 keV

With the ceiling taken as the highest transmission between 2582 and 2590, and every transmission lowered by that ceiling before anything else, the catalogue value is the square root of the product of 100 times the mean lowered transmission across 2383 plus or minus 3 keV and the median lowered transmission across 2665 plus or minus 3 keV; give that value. 6.3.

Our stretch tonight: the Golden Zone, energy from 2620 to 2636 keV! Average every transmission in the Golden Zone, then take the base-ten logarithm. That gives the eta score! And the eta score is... 0.397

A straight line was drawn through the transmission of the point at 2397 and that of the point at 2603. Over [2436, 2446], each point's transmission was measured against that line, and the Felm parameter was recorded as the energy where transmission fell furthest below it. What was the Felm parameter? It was 2445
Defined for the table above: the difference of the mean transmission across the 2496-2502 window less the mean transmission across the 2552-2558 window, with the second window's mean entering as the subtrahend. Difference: -0.17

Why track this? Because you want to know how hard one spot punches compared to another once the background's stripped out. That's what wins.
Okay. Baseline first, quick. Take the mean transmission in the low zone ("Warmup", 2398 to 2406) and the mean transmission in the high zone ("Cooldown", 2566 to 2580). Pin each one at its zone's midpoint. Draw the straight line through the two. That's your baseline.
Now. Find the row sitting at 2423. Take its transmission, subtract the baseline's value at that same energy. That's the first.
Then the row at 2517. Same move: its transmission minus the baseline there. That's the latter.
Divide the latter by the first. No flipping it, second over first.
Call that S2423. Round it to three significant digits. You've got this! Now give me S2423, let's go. -10.5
